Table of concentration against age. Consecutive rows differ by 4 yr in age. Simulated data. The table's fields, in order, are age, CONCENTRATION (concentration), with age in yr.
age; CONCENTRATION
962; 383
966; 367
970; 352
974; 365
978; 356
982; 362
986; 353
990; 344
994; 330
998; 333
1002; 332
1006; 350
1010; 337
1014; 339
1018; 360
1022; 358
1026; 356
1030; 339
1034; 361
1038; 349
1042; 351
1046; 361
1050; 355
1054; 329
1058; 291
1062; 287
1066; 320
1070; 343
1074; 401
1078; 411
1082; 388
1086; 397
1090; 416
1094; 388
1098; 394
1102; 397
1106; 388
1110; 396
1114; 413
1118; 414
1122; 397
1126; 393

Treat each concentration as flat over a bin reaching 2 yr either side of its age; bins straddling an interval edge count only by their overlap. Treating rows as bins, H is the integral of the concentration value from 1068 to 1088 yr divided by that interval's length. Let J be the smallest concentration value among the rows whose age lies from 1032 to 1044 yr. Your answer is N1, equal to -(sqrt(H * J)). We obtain -368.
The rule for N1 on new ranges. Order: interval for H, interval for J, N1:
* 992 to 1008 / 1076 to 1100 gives -361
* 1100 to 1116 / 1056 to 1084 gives -338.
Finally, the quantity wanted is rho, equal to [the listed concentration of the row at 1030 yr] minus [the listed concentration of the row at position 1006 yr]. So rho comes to -11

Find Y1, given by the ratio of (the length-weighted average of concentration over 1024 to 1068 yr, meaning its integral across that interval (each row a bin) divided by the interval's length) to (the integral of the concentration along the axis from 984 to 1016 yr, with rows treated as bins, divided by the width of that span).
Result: 0.99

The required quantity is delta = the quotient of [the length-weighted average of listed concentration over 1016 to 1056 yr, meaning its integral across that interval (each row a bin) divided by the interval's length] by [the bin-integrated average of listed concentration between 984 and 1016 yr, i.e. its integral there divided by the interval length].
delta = 1.04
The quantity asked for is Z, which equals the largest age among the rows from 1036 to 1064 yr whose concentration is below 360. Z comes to 1062 yr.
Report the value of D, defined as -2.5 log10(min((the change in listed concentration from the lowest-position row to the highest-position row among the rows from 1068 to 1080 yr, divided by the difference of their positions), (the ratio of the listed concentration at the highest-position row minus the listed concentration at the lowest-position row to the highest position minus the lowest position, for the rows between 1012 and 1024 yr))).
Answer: -0.9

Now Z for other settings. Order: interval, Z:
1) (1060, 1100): 1070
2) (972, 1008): 1006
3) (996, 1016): 1014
